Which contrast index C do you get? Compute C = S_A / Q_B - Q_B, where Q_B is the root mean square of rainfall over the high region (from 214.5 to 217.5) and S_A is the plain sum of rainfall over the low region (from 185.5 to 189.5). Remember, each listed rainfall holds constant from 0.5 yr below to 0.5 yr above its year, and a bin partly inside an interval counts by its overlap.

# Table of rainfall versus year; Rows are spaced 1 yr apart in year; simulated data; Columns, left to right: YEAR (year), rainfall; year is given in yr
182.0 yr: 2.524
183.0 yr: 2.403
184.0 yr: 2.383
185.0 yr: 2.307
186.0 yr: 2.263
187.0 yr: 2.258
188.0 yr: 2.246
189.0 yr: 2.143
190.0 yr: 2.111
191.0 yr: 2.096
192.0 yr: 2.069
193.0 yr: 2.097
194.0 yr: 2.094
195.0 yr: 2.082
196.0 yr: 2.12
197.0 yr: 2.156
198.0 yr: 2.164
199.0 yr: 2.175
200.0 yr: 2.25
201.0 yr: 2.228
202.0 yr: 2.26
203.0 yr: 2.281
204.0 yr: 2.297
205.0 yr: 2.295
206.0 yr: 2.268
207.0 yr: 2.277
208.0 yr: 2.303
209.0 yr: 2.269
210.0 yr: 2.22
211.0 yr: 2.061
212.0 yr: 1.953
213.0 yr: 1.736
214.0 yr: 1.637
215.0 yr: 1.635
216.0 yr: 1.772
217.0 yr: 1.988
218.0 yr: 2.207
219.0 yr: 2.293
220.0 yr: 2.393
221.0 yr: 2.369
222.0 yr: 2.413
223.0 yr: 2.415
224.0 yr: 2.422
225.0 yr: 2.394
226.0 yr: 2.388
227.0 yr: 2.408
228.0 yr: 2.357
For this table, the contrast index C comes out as 3.1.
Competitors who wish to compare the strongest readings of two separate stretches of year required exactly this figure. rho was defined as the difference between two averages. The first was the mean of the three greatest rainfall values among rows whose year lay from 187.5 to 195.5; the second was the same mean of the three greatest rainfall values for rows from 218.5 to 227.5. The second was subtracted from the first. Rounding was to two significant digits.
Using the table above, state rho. -0.25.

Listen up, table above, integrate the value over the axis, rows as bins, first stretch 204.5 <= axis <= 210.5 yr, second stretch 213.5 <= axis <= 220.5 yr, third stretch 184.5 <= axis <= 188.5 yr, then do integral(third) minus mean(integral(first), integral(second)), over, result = -5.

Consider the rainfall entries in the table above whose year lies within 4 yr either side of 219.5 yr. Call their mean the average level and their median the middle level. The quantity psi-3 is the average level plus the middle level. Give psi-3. 4.56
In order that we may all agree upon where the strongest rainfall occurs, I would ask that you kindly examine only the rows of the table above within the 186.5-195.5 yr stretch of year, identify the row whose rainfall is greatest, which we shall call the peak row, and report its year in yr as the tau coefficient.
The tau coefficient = 187.0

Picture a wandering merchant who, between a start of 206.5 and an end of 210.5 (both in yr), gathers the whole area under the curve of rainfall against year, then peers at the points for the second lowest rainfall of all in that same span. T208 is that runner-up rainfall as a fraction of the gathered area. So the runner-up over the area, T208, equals 0.250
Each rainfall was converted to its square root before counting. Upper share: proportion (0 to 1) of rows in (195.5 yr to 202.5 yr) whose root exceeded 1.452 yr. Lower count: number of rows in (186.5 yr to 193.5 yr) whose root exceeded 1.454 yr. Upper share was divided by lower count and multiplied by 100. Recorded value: 33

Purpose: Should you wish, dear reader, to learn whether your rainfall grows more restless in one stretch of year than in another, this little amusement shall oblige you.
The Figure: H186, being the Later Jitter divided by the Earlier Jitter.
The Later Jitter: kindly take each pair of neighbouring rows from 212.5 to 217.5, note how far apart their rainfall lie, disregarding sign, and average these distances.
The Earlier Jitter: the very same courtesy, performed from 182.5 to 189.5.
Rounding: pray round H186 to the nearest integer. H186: 3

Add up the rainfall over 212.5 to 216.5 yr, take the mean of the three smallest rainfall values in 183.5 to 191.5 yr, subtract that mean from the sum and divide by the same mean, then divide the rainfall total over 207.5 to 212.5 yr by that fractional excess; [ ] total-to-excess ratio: 4.9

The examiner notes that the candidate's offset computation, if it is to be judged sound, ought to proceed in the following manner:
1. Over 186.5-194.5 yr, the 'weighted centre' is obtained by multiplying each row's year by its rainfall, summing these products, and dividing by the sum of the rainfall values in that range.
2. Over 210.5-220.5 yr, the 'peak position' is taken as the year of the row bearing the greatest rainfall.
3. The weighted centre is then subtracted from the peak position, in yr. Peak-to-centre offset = 29.6 yr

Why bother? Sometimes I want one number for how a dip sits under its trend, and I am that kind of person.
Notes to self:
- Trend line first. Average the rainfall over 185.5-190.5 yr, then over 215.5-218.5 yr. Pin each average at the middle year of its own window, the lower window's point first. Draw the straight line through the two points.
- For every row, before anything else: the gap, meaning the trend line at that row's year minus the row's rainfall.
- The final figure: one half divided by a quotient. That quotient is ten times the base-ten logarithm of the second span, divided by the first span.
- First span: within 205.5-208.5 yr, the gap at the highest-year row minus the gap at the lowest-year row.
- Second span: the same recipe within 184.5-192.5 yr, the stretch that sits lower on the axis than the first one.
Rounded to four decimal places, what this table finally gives 0.0034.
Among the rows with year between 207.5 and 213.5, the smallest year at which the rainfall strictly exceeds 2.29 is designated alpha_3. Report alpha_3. 208.0 yr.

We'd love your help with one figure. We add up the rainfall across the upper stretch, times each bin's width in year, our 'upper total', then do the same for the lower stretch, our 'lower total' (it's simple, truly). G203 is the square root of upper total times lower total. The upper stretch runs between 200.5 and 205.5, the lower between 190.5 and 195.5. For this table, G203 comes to 10.9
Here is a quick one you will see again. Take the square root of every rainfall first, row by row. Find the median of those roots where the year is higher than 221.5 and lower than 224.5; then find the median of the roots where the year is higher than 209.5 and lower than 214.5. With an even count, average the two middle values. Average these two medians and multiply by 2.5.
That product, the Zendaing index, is 3.69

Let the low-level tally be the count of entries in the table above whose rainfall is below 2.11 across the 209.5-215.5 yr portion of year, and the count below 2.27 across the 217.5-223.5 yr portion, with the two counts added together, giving 6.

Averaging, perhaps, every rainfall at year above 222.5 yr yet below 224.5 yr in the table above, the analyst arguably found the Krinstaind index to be 2.42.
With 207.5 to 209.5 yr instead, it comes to 2.29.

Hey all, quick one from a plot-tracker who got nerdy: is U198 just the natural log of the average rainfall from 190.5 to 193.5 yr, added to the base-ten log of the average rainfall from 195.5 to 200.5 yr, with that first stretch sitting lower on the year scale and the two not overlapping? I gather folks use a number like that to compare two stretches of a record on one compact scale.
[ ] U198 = 1.07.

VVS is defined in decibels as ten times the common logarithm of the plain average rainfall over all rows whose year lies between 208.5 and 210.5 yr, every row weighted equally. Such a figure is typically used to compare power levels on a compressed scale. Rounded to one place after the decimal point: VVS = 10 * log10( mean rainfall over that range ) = 3.5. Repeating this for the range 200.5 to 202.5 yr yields 3.5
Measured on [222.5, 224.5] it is 3.8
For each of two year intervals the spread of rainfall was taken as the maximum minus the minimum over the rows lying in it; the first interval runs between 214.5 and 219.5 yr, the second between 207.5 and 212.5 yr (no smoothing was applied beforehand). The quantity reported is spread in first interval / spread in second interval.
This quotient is 1.9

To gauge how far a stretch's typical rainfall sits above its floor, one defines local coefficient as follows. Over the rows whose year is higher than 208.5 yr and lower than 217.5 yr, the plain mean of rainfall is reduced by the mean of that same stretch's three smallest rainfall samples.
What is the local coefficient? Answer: 0.25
